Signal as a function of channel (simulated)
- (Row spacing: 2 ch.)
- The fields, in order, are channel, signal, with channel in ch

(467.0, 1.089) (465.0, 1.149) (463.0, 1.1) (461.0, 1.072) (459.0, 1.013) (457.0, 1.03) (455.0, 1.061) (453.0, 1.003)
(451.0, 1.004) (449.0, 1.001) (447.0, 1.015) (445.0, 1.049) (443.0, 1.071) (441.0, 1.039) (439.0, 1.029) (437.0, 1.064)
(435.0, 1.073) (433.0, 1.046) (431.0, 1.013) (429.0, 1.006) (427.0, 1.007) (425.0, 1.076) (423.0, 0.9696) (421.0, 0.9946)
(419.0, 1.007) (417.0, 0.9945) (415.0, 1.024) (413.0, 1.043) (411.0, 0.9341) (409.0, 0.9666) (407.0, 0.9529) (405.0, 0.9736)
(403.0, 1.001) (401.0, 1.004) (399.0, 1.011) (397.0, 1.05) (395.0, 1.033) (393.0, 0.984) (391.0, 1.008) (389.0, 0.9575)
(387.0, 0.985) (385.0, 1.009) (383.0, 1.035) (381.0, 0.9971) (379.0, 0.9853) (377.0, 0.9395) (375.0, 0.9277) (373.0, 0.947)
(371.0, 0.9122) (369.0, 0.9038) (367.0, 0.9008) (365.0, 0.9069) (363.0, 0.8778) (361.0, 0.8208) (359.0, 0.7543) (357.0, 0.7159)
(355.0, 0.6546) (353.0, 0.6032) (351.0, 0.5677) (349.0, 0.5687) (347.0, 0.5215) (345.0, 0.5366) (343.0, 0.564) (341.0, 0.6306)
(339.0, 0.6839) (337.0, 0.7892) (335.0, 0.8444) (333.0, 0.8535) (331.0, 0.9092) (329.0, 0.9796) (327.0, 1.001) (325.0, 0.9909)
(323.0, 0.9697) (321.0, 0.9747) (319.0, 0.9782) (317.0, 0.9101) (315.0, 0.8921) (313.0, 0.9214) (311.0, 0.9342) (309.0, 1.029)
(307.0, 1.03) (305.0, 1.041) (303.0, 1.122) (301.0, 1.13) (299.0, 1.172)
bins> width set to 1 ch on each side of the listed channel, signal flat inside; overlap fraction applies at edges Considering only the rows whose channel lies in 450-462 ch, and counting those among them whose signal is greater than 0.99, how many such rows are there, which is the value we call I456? 6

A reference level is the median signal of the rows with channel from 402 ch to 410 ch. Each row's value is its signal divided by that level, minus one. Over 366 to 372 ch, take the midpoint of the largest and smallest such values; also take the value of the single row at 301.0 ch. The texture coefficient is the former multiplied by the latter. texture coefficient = -0.011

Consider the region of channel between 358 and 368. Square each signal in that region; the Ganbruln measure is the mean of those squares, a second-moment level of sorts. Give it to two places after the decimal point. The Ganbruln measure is 0.73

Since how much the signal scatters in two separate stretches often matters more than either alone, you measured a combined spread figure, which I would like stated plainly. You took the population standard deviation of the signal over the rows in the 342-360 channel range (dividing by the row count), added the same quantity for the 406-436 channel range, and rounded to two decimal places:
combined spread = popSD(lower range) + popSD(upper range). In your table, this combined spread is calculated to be 0.12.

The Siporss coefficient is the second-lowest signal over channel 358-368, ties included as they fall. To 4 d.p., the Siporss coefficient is 0.8208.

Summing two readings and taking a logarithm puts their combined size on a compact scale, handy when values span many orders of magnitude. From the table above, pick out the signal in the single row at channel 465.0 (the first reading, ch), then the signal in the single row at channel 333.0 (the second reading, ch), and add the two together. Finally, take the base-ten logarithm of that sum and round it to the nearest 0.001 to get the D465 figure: 0.302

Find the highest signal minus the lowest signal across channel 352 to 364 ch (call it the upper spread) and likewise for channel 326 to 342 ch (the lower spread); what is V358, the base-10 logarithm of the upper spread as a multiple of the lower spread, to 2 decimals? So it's -0.13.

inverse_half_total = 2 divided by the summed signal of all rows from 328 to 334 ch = 0.729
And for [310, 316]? 0.728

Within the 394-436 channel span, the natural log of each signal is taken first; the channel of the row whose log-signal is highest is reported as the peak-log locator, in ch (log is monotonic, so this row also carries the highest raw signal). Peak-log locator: 425.0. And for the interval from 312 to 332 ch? 327.0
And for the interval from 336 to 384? 383.0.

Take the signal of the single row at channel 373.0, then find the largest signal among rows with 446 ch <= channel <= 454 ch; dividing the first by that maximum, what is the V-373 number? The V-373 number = 0.93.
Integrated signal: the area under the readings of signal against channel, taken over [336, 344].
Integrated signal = 5.3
